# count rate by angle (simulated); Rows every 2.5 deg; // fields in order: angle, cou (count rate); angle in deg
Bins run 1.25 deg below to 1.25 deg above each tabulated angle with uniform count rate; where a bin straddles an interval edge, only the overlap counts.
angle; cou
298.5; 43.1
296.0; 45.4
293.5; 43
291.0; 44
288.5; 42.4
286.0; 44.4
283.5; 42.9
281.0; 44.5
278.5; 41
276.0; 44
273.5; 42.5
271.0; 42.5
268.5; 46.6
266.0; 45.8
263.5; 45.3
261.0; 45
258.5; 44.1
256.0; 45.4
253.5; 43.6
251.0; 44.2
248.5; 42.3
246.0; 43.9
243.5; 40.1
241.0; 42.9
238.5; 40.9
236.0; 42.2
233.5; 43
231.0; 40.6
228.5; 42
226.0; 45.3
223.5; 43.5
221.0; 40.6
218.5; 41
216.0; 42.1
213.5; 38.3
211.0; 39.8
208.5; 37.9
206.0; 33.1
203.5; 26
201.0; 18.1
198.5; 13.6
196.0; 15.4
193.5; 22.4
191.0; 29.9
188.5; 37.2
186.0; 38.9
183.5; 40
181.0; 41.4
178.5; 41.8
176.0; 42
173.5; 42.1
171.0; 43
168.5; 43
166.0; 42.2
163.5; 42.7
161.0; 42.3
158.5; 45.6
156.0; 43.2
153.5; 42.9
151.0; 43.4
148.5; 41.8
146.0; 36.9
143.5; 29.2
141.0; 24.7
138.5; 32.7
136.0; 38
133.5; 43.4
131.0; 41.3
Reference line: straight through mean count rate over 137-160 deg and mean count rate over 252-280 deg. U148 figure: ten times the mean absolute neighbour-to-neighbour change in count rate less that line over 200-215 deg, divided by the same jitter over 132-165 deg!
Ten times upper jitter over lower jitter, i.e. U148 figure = 12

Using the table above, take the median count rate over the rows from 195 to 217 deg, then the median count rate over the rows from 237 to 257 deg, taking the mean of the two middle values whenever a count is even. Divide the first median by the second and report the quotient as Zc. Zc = 0.77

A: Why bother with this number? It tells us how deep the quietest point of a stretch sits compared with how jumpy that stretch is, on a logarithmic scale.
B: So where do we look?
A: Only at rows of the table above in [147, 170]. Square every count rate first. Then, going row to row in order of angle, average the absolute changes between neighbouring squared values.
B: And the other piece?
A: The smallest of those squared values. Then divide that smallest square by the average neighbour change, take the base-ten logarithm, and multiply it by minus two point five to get -3.0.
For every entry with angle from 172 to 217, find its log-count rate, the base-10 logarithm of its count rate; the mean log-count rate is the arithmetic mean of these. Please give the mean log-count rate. 1.50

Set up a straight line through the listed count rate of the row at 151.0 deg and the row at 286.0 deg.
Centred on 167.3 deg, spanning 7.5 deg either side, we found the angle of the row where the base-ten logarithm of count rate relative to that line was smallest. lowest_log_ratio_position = 173.5 deg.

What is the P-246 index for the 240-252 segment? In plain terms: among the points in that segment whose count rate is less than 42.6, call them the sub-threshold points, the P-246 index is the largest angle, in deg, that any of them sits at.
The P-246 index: 248.5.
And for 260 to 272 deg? 271.0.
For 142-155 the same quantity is 148.5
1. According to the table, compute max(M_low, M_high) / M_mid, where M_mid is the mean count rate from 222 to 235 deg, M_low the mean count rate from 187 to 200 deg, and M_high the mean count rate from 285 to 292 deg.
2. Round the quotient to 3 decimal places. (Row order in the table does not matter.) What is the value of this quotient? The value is 1.017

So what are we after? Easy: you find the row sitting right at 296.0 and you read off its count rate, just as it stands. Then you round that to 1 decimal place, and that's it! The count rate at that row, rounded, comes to 45.4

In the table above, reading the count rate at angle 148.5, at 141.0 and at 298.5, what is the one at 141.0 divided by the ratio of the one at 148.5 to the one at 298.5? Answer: 25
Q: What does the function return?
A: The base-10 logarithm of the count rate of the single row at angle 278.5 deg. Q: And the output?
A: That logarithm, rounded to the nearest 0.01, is 1.61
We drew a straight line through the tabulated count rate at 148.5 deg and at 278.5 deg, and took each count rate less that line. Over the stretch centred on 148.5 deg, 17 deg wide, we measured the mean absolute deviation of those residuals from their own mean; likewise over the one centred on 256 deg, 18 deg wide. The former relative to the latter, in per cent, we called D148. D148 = 730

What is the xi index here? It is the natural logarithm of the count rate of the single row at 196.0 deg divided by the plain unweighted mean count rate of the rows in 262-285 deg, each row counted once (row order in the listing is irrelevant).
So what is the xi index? -1.0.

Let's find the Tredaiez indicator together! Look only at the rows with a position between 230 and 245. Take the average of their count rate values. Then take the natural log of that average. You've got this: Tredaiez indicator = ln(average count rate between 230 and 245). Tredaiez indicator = 3.73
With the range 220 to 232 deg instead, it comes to 3.75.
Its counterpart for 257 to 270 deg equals 3.81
